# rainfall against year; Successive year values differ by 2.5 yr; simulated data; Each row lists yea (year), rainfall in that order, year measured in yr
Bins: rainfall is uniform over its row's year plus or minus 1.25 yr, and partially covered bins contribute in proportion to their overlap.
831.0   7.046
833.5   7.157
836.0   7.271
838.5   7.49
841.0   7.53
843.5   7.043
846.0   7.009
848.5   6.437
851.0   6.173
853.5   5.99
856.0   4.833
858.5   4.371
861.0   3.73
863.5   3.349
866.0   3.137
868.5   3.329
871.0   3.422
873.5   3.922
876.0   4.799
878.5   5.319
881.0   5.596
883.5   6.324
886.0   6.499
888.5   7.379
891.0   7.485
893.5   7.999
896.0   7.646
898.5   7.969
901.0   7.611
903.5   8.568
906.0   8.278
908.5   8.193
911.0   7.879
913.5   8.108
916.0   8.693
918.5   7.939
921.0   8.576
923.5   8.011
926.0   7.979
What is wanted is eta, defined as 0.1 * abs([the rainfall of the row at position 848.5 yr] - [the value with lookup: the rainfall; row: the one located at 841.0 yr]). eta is 0.11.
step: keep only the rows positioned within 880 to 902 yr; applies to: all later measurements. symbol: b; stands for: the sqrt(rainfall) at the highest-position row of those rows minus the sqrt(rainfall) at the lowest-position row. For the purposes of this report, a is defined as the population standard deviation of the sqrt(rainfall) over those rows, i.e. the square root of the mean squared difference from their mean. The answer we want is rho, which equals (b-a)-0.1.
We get 0.1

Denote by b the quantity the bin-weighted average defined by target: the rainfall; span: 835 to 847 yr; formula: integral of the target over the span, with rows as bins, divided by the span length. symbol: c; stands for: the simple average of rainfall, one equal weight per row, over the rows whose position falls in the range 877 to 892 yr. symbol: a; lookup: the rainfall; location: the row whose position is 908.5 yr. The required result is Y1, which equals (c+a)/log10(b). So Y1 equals 17.0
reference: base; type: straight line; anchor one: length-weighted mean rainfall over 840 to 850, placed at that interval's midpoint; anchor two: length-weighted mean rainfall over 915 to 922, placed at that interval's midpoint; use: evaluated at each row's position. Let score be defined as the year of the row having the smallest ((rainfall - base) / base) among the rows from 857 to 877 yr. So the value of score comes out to 866.0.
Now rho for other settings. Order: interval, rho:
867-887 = 0.4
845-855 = -0.4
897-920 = -0.2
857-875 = -0.3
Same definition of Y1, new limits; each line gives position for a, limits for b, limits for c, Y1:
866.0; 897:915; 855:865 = 7.9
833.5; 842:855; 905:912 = 18.8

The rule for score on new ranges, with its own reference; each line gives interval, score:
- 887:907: 888.5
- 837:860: 858.5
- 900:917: 901.0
